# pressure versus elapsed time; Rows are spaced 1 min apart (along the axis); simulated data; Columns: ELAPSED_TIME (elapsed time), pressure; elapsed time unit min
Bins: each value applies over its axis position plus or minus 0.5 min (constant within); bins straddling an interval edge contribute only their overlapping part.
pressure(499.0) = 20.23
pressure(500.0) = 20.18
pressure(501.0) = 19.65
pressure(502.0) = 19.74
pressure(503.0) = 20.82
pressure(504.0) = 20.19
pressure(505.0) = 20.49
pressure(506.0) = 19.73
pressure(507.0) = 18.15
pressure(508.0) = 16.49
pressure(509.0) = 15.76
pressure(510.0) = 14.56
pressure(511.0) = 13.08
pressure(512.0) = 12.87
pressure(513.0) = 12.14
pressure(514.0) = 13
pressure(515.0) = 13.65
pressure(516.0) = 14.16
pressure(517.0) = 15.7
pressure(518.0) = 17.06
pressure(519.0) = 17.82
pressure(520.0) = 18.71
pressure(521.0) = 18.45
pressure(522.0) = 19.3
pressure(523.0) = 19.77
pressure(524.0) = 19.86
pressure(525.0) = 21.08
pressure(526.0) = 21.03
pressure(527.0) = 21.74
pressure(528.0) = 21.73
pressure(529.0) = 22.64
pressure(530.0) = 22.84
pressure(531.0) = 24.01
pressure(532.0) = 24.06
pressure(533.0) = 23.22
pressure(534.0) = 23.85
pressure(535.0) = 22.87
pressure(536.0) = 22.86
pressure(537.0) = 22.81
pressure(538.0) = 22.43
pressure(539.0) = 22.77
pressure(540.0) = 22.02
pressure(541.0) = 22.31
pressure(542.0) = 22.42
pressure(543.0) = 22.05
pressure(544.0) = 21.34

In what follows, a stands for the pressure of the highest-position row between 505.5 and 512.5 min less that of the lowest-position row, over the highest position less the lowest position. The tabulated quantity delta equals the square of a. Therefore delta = 1.31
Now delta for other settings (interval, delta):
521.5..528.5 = 0.16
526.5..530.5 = 0.13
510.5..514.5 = 0.00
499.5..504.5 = 0.00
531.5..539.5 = 0.03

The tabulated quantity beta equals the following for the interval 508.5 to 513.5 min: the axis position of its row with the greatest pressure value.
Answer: 509.0 min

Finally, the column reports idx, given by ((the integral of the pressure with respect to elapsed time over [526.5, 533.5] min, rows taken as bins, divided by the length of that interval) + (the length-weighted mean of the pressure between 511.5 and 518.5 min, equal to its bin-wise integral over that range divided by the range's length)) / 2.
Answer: 18.5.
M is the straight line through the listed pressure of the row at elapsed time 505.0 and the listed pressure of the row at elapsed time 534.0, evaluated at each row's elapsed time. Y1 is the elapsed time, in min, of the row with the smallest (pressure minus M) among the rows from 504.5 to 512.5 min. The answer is 512.0 min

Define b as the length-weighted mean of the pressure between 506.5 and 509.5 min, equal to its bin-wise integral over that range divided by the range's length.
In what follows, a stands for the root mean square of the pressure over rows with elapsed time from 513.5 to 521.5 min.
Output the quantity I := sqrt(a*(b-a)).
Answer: 3.1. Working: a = 16.2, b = 16.8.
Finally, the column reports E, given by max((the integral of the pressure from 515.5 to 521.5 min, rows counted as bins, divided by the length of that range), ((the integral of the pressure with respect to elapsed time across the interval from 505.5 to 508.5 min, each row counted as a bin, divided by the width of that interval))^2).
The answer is 328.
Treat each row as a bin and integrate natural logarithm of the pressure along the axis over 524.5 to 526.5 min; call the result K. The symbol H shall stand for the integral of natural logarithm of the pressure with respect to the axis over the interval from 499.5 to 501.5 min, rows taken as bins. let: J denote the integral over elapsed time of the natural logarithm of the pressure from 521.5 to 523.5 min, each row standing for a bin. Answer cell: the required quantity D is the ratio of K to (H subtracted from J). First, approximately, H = 5.98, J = 5.9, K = 6.09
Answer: -158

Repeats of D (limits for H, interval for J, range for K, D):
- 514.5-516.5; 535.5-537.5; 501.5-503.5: 6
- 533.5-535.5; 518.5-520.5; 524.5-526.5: -12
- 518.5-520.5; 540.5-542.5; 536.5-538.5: 15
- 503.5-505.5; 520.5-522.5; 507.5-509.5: -37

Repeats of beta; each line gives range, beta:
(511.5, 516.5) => 516.0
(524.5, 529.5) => 529.0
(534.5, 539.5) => 535.0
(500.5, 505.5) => 503.0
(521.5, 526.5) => 525.0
